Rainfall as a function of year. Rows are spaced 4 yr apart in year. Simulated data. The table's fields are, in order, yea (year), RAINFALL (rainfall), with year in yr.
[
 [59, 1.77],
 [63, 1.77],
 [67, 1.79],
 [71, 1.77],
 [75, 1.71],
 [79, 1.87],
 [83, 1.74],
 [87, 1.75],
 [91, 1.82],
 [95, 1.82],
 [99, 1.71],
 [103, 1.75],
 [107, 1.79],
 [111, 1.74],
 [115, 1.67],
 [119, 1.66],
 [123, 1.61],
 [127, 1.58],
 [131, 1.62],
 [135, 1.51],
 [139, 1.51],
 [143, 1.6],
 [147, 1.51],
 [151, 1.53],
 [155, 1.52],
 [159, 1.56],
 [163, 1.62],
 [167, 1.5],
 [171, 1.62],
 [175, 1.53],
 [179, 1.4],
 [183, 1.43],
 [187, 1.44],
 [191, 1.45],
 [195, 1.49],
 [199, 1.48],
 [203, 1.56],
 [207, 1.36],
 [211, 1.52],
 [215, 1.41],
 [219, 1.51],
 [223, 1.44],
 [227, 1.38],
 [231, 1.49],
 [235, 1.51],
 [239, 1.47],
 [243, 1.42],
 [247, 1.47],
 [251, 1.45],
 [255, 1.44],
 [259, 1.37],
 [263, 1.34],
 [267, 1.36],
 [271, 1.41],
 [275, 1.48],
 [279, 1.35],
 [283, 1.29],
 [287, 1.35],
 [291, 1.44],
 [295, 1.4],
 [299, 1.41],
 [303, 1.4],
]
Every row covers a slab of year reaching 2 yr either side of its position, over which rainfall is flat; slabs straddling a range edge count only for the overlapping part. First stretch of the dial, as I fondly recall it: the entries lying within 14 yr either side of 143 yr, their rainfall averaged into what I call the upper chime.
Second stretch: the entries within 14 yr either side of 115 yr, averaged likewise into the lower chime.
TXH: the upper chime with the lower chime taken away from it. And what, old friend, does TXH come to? -0.14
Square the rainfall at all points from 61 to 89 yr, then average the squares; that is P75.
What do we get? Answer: 3.14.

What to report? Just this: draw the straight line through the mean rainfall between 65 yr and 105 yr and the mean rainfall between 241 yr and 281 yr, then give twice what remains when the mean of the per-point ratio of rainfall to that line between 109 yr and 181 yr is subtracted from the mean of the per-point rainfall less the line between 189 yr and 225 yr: -2.01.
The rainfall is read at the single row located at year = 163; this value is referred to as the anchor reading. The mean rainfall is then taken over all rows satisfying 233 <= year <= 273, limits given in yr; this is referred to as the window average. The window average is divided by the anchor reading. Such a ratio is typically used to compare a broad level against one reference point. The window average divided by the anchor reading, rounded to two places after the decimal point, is 0.88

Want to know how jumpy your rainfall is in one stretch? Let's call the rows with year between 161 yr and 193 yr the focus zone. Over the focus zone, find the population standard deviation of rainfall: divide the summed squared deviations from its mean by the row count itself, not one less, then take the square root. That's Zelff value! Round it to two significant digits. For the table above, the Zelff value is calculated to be 0.080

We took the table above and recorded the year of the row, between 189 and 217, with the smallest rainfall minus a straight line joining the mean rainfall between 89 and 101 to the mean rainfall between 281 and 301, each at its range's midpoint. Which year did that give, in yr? 207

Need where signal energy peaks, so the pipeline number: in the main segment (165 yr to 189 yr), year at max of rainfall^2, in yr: 171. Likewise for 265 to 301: 275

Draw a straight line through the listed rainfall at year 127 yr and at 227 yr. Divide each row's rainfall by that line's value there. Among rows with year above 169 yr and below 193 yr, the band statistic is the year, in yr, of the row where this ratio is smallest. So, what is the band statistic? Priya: 179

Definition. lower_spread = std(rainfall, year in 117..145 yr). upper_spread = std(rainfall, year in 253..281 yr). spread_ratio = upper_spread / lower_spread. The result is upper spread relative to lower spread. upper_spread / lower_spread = 0.93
